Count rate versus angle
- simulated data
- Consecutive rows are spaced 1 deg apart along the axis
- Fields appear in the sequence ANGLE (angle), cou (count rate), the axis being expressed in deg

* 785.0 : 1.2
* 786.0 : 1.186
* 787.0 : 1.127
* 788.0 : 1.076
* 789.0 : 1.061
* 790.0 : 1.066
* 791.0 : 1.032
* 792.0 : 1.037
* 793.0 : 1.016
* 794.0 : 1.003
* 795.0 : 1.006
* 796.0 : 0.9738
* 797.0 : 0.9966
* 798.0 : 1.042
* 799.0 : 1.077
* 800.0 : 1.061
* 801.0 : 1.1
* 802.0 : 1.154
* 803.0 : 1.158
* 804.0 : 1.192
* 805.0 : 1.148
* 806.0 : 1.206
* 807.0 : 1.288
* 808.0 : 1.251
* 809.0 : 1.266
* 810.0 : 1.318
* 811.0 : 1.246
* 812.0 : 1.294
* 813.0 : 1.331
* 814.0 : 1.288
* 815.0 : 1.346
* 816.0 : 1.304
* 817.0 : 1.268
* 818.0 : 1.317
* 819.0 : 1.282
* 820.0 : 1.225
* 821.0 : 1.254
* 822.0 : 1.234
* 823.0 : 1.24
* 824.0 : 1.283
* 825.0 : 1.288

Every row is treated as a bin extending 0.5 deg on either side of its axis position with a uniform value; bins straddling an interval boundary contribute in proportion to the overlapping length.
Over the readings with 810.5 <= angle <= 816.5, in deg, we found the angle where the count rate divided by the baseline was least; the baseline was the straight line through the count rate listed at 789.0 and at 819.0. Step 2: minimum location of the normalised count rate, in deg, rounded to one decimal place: 811.0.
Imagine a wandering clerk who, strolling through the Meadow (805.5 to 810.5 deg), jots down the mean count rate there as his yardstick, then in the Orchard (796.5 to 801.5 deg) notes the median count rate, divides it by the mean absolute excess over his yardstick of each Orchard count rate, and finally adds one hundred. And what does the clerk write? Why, 105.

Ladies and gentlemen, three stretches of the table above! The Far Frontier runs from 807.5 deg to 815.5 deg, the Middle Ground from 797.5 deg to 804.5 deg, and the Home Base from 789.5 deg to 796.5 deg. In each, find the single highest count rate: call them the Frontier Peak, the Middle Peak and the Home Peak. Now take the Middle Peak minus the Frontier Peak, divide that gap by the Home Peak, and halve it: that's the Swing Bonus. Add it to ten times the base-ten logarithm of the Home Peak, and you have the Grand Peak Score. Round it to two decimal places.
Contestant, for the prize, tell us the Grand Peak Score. 0.21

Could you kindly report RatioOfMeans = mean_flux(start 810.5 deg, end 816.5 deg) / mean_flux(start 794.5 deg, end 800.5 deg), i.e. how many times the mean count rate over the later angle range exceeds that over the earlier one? 1.27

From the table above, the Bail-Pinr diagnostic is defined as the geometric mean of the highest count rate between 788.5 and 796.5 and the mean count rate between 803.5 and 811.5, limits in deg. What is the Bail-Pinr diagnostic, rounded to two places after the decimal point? 1.15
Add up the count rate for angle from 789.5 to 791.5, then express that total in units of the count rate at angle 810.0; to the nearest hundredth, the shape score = 1.59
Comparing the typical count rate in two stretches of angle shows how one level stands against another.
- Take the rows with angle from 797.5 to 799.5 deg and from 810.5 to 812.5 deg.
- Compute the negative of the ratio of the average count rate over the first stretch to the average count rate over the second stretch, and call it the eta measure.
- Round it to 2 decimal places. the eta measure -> -0.83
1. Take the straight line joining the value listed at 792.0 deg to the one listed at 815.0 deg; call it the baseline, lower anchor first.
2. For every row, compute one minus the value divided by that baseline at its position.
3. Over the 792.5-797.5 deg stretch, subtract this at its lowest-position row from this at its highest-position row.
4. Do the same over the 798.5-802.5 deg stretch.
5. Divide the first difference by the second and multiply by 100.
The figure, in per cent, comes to -196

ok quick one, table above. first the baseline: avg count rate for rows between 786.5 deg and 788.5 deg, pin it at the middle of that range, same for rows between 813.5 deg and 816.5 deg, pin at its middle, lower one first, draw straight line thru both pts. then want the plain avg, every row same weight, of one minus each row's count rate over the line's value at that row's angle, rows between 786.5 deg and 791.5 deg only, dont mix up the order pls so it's 0.04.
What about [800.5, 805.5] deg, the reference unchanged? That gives 0.06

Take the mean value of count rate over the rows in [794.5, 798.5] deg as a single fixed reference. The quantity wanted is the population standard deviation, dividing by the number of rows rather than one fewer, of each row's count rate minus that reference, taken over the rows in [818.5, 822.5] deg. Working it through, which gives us 0.022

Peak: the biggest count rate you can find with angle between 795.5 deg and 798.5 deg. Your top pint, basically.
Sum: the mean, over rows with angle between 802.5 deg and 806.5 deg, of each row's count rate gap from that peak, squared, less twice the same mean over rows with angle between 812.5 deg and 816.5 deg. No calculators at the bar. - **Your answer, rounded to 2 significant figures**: -0.13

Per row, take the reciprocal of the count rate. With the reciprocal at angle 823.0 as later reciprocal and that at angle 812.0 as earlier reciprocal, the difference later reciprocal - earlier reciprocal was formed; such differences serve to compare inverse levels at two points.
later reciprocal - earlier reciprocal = 0.034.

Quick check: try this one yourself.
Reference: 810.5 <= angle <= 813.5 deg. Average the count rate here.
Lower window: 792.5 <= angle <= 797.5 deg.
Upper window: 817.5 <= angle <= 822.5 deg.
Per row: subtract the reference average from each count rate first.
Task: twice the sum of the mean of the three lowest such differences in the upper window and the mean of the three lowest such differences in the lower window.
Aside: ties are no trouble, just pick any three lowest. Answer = -0.70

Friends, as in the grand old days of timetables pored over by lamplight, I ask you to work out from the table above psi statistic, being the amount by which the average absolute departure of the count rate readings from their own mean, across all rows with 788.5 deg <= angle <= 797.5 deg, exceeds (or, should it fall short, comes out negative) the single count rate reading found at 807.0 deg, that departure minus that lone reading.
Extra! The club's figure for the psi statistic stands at -1.26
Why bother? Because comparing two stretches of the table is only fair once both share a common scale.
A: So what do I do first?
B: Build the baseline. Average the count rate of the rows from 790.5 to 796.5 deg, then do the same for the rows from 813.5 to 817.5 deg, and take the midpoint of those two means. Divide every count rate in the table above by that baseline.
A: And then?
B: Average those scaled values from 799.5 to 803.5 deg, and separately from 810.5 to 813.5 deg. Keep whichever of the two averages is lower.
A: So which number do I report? 0.97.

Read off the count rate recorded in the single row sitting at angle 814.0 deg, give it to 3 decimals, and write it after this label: 1.288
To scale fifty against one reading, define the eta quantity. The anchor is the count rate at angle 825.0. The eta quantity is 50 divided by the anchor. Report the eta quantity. 39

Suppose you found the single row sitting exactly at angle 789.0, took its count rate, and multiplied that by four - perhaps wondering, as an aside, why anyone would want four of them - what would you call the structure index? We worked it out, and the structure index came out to 4.2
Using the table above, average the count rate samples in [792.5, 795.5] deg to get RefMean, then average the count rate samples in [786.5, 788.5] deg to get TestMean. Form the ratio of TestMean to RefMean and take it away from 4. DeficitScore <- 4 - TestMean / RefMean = 2.91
